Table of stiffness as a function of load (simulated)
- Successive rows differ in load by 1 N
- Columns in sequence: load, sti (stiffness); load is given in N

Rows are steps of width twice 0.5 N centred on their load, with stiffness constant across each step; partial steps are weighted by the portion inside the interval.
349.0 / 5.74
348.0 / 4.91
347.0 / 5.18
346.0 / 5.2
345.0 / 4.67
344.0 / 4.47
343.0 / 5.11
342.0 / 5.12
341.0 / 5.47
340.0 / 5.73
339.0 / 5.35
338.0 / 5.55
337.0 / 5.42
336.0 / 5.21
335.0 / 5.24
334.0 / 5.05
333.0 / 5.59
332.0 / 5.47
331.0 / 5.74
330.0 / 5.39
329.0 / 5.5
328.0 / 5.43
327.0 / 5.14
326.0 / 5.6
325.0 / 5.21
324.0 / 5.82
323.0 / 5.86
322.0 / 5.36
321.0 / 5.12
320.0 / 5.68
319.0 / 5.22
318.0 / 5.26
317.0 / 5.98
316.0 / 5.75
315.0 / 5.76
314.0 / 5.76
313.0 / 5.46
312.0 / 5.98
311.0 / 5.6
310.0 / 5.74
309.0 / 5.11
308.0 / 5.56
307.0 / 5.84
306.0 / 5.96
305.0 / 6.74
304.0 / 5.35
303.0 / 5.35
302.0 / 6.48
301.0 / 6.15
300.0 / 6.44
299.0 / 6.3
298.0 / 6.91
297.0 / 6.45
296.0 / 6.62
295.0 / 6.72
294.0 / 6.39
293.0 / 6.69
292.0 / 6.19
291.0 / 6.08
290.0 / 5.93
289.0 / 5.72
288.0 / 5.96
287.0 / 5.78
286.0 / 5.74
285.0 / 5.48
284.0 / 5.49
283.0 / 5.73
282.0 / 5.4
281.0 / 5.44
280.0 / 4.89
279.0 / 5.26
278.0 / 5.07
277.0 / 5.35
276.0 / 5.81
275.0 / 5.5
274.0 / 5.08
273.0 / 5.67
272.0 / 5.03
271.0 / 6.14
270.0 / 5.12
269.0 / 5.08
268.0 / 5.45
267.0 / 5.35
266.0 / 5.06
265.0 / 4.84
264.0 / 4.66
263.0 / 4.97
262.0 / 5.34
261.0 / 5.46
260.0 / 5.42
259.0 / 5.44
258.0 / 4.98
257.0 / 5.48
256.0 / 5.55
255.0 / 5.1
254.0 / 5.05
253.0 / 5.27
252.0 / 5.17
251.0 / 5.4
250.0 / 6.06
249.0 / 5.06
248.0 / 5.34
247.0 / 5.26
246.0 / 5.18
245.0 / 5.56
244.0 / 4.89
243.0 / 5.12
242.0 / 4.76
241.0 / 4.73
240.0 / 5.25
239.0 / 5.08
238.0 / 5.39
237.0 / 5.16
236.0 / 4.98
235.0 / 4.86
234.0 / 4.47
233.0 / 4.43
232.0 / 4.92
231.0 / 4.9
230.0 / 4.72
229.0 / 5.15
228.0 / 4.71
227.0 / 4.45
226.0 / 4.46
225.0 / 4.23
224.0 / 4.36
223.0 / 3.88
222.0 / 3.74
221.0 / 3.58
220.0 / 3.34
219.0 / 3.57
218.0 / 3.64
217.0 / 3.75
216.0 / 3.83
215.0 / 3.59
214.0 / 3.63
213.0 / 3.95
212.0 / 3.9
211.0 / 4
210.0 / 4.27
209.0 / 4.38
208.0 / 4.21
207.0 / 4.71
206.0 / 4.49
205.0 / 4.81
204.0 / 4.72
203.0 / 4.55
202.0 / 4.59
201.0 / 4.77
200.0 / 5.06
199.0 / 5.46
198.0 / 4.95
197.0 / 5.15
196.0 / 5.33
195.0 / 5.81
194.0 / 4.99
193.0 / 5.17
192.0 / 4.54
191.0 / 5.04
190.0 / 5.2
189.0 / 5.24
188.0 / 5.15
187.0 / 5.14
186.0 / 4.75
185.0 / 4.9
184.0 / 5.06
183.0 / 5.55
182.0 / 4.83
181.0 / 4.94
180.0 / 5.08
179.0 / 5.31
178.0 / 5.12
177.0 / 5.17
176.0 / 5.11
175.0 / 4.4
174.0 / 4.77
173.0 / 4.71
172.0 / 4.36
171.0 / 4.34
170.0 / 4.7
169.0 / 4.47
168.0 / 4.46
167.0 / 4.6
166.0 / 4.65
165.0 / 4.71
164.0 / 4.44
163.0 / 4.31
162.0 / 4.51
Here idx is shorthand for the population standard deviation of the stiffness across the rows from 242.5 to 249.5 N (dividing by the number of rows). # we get 0.20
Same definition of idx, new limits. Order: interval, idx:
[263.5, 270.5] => 0.25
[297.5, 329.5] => 0.46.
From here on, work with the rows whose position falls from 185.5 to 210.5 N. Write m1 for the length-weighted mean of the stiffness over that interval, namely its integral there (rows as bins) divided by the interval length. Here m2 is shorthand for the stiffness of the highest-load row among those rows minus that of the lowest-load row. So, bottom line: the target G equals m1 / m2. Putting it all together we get -10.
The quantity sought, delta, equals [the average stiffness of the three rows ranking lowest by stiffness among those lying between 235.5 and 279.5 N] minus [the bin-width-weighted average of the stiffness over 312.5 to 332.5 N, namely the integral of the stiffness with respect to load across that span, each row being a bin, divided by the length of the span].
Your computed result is -0.8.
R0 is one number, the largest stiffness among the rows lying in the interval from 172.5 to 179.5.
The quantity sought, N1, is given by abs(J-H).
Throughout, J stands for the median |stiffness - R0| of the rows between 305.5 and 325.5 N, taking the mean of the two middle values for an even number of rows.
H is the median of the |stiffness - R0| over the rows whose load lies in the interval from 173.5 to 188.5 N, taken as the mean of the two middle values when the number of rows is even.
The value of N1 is 0.16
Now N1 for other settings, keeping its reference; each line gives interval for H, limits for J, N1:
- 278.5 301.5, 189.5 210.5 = 0.15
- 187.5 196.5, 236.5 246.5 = 0.05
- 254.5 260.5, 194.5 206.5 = 0.31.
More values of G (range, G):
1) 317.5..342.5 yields -39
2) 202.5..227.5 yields -41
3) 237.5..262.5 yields -105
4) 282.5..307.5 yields 55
